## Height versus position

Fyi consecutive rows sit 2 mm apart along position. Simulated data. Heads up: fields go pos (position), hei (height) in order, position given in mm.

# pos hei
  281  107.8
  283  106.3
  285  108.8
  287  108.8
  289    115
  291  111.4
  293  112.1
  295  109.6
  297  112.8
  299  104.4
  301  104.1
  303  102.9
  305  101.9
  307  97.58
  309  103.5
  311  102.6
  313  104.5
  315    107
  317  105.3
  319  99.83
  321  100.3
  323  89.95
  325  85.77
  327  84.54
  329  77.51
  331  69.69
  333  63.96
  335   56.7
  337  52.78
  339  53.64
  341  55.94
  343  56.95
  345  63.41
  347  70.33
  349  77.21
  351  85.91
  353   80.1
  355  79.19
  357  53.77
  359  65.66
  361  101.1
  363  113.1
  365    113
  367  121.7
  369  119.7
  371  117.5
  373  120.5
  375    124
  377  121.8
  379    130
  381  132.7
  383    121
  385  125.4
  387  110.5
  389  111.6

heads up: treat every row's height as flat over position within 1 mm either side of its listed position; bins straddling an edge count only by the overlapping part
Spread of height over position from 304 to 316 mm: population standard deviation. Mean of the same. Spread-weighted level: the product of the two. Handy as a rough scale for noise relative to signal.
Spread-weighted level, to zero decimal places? 294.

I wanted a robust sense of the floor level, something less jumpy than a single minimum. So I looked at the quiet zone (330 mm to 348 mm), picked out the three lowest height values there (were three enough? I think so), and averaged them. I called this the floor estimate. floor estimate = 54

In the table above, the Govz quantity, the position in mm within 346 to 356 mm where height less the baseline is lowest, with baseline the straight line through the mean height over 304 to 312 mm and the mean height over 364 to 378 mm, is 347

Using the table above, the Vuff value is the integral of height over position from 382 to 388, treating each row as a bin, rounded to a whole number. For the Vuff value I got 714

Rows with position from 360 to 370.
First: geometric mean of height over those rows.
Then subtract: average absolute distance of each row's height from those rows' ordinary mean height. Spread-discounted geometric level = 108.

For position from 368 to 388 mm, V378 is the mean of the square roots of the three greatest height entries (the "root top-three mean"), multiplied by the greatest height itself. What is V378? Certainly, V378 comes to 1509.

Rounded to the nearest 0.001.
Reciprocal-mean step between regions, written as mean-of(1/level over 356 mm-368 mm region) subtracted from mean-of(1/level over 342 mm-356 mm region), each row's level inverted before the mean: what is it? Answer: 0.002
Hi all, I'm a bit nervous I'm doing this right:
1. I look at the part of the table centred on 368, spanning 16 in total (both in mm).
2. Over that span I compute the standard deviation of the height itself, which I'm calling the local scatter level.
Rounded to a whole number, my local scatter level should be 7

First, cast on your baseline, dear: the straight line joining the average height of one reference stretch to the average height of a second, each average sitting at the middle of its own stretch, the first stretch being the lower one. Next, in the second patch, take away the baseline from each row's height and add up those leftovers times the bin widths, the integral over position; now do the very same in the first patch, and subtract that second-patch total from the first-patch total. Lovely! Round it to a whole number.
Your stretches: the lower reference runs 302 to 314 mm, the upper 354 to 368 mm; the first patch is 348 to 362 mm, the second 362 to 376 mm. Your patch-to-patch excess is -609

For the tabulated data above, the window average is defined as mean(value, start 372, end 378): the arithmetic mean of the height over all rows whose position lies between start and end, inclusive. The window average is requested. 122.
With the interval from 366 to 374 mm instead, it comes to 120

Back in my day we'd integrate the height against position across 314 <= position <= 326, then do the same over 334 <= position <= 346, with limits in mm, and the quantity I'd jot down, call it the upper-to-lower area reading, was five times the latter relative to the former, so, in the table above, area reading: 3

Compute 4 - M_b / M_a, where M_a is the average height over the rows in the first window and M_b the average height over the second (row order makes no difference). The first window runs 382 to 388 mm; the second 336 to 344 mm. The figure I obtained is 3.54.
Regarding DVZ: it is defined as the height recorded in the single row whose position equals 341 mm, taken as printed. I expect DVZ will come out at 55.94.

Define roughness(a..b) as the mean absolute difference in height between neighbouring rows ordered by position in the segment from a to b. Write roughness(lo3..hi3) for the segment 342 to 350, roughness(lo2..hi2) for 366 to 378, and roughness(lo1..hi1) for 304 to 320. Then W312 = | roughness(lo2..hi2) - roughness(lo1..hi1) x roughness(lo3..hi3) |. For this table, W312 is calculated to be 19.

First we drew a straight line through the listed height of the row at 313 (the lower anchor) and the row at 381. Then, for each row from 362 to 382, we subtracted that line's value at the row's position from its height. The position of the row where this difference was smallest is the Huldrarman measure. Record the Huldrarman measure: 365 mm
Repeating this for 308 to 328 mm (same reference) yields 327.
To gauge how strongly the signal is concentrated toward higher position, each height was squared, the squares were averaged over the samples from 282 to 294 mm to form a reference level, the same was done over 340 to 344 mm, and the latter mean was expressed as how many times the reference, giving 0.3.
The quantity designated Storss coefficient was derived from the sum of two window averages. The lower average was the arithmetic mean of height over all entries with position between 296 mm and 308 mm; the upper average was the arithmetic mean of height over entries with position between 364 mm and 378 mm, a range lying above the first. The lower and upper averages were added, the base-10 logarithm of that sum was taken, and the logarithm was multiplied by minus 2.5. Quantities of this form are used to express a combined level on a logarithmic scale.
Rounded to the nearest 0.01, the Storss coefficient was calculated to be -5.87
